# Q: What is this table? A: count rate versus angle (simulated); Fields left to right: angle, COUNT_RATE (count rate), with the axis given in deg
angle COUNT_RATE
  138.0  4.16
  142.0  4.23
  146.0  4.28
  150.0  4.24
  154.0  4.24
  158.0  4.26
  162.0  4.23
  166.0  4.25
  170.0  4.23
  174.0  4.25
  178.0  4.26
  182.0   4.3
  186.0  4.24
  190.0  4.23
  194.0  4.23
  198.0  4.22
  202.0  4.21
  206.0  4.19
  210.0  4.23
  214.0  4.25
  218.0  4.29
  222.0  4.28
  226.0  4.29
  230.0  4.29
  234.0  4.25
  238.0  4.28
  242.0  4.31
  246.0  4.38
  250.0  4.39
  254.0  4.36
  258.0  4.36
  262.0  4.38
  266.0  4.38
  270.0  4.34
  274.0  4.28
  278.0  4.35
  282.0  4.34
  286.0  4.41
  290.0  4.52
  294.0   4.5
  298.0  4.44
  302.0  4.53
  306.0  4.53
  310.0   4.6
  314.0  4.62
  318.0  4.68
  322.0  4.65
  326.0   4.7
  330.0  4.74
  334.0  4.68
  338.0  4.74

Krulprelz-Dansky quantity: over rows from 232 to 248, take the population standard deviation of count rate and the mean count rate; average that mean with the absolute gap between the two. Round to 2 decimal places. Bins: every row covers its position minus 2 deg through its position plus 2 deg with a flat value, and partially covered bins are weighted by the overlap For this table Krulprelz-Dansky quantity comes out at 4.28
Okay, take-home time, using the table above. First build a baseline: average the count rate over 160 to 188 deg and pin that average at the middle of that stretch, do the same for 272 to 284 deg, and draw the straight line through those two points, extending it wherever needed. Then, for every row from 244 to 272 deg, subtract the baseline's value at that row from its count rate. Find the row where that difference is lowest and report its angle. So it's 270.0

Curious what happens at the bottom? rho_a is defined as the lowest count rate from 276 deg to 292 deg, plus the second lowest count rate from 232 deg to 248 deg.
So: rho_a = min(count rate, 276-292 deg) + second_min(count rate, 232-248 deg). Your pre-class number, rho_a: 8.62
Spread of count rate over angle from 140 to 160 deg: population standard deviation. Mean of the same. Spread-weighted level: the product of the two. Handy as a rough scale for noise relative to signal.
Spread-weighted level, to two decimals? 0.08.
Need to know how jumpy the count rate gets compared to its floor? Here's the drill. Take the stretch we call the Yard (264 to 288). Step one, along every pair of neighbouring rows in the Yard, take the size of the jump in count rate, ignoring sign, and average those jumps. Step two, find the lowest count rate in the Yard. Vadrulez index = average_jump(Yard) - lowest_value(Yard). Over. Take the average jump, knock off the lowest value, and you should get -4.230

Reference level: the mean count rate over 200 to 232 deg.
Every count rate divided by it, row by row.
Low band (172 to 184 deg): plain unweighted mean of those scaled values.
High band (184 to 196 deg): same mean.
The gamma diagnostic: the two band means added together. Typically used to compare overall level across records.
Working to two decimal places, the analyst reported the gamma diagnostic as 2.00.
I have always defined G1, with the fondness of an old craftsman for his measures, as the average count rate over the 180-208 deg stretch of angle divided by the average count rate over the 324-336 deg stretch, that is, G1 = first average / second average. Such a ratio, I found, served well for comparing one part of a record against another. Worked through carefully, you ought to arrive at 0.899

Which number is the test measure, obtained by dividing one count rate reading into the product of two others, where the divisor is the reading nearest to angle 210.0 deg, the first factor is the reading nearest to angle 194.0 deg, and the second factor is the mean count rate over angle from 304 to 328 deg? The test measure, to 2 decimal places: 4.63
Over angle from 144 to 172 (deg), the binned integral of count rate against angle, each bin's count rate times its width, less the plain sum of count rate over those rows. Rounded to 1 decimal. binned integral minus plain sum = 89.2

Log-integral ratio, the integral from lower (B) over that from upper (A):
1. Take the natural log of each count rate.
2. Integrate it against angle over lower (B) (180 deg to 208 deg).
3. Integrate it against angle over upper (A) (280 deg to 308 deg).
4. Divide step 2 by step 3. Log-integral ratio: 0.964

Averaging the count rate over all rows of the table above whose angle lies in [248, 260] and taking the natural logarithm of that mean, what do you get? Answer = 1.47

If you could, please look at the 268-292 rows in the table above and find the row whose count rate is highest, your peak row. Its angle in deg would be 290.0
